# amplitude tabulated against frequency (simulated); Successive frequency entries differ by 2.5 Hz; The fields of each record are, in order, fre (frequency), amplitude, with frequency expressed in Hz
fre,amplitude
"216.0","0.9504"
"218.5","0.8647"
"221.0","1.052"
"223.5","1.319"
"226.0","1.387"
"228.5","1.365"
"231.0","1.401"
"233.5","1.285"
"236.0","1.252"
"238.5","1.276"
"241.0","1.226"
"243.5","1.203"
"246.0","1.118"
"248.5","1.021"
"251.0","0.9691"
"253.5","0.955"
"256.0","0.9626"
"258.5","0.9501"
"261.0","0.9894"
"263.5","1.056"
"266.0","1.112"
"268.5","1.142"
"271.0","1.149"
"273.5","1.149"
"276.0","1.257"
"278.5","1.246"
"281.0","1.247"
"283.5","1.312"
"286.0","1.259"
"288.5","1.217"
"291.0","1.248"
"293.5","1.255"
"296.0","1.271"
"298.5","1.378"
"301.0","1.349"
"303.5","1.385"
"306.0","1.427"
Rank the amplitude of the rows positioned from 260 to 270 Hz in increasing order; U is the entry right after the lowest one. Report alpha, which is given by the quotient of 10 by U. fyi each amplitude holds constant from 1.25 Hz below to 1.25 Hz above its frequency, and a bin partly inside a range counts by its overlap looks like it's 9.5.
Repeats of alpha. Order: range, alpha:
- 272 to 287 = 8.0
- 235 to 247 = 8.3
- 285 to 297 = 8.0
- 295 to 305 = 7.4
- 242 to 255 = 10.3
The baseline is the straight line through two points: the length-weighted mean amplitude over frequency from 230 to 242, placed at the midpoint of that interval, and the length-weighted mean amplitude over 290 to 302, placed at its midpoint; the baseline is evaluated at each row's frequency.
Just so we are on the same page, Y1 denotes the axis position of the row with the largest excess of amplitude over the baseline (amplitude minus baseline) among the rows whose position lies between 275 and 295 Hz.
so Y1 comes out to 283.5 Hz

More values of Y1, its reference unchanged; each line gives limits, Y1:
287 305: 303.5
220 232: 231.0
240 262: 241.0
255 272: 271.0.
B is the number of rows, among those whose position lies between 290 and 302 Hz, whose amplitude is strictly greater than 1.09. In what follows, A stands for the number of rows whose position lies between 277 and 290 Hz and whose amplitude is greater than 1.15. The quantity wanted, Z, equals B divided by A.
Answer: 1.0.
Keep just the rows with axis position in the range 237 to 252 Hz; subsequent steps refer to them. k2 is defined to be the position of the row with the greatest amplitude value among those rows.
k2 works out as 238.5 Hz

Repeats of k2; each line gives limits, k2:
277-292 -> 283.5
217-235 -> 231.0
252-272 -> 271.0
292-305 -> 303.5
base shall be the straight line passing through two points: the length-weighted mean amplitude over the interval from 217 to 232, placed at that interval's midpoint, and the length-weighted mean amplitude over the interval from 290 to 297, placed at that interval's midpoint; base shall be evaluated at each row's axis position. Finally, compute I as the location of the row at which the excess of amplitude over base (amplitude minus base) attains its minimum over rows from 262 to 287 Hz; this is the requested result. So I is 263.5 Hz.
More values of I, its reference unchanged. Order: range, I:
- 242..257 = 253.5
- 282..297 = 288.5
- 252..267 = 258.5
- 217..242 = 218.5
